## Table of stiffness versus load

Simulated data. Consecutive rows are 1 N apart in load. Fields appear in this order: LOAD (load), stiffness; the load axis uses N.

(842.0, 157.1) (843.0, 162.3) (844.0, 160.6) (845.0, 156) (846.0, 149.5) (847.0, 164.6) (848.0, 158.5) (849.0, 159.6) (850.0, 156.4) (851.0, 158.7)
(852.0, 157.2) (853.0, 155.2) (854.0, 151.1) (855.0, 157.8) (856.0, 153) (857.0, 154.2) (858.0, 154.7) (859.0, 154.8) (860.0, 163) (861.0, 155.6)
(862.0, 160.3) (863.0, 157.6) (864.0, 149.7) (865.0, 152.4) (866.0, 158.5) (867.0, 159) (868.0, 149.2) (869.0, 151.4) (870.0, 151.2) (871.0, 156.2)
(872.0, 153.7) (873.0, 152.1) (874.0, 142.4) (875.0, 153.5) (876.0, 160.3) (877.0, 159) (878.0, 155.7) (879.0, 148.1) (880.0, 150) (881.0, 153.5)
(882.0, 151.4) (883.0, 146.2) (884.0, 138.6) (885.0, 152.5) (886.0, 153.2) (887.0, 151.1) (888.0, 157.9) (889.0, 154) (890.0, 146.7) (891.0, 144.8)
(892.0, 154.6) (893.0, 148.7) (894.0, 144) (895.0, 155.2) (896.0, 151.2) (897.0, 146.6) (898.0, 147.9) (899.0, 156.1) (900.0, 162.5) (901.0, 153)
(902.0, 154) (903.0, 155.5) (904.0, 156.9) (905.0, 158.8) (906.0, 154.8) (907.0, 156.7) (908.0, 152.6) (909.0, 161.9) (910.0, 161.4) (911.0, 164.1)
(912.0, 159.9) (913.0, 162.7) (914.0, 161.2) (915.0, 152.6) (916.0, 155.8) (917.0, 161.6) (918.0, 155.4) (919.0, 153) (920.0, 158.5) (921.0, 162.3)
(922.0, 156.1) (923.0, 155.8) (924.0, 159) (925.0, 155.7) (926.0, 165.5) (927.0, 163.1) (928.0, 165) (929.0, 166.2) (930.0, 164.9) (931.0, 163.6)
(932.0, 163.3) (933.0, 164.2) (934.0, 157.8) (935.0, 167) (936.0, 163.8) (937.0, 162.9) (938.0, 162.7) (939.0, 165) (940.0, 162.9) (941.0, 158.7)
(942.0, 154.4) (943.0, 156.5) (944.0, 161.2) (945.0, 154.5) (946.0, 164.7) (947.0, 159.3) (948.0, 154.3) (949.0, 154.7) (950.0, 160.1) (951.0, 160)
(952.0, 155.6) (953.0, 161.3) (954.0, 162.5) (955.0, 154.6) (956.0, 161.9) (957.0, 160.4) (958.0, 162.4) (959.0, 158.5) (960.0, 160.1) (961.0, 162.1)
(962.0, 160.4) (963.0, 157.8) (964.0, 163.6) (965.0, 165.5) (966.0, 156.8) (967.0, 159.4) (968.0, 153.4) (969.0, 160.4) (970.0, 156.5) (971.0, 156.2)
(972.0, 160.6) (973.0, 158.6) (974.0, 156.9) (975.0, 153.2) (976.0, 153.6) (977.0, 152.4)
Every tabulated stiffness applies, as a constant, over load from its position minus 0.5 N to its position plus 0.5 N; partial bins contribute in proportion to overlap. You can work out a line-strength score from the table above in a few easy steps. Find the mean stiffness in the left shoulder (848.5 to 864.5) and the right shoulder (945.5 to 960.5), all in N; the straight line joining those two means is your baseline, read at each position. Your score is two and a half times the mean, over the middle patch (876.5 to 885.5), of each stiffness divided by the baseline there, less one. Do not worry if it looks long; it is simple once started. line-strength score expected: -0.10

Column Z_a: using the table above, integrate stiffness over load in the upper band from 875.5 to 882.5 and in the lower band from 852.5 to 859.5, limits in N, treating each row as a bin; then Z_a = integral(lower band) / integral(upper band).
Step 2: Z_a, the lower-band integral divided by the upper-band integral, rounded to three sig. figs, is 1.00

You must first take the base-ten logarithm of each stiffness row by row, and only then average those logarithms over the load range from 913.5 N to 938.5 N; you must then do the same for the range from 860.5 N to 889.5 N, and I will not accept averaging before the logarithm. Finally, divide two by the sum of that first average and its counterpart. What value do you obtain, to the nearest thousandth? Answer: 0.456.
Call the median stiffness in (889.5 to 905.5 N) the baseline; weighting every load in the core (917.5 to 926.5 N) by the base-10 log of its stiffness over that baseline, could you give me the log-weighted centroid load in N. 923.1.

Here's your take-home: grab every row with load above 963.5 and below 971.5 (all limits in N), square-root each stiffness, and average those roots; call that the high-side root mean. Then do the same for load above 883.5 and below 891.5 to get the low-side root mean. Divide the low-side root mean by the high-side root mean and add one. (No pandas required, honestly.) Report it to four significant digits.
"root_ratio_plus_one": 1.971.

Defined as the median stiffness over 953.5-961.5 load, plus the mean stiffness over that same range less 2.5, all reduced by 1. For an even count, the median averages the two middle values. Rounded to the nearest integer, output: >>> 318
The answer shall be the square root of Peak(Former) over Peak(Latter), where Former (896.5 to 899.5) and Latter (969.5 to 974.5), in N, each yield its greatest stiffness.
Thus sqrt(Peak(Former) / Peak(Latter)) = 0.986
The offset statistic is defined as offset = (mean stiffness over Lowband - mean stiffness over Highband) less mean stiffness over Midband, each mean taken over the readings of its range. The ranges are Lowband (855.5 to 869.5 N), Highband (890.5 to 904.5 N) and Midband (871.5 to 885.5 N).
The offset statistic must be -148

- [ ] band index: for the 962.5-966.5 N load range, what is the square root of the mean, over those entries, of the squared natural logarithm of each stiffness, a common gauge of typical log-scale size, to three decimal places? 5.081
